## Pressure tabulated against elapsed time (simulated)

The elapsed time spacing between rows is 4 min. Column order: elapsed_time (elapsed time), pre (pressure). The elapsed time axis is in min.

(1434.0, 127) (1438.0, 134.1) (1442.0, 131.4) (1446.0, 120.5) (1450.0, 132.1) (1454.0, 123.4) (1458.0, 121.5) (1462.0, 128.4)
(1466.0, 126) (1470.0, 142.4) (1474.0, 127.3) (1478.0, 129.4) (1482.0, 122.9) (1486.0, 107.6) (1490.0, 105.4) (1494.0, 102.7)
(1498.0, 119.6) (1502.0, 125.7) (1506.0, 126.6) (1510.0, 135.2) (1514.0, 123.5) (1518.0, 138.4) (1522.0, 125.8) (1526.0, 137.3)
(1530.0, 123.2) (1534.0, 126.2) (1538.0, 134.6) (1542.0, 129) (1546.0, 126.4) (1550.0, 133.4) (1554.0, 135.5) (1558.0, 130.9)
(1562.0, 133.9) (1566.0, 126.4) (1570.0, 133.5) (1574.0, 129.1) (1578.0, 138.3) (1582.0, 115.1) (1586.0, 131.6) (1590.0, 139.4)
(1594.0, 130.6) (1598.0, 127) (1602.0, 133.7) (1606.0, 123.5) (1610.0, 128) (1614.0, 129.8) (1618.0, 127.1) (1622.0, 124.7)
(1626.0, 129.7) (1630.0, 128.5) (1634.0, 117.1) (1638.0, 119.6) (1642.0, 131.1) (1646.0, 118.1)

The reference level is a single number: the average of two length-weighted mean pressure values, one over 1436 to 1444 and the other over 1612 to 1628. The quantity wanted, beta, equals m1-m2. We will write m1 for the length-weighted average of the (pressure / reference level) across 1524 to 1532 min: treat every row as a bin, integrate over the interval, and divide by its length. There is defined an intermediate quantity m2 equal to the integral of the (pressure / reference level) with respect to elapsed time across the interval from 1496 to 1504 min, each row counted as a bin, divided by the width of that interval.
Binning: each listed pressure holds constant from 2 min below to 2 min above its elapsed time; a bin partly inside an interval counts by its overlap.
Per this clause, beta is 0.06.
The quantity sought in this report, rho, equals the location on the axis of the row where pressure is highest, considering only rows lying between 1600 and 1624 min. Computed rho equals 1602.0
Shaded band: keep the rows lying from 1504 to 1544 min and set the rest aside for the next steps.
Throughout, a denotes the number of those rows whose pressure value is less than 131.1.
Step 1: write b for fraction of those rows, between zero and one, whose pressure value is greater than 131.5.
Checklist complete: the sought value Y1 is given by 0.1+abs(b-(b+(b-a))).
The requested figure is 5.7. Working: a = 6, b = 0.40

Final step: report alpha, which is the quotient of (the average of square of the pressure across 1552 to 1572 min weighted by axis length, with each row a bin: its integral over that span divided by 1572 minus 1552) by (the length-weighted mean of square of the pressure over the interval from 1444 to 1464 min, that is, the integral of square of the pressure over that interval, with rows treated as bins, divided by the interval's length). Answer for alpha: 1.11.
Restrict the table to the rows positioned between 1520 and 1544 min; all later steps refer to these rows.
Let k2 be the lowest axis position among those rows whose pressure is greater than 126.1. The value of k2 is 1526.0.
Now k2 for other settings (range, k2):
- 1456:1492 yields 1462.0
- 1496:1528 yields 1506.0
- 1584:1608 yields 1586.0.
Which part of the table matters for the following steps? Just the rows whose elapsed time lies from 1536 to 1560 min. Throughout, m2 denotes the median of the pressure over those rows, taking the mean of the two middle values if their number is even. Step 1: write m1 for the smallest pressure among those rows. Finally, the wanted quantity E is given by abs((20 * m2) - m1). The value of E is 2517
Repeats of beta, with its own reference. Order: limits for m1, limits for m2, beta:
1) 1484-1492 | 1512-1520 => -0.19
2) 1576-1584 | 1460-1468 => 0.00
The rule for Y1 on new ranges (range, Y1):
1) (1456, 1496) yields 9.0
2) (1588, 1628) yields 7.9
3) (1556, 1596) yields 4.6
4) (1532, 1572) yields 4.6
